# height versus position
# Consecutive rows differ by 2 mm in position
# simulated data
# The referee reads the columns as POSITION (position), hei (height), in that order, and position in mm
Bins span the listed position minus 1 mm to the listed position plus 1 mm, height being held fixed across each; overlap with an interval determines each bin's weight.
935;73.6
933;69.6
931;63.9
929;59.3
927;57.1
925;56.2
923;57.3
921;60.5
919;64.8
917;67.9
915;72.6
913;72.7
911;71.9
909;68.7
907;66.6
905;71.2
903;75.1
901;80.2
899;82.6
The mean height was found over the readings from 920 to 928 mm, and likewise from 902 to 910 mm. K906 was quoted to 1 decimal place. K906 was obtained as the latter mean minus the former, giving 12.6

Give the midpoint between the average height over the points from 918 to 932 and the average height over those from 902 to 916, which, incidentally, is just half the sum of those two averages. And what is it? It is 66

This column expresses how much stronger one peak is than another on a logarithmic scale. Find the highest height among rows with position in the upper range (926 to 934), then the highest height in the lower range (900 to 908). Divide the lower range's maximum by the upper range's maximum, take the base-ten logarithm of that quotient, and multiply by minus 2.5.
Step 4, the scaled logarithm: -0.15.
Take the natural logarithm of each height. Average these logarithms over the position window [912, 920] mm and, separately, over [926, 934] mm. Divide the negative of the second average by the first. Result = -0.974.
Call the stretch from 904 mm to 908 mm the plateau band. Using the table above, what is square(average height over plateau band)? 4747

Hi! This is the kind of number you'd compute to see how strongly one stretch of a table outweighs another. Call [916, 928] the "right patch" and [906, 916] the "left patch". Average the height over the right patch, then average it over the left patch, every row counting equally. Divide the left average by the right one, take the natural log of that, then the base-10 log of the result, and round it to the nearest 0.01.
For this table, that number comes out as -0.82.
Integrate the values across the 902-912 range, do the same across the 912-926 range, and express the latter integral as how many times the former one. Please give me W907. 1.3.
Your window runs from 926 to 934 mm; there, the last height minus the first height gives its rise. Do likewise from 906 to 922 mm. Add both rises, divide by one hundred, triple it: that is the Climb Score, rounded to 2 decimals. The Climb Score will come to 0.19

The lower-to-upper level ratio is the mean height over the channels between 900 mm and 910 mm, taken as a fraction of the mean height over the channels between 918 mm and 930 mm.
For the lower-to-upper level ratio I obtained 1.22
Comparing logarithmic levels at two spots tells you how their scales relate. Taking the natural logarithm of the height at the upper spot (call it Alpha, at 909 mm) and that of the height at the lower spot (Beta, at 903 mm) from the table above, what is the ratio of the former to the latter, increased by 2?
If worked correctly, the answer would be 2.98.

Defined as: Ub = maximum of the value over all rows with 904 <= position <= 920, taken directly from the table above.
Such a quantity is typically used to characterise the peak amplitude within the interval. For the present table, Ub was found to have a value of 72.7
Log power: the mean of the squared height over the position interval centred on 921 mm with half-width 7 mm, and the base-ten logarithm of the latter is 3.59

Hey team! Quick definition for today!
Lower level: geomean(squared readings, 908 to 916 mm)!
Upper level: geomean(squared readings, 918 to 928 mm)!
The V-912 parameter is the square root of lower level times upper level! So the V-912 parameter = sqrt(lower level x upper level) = 4223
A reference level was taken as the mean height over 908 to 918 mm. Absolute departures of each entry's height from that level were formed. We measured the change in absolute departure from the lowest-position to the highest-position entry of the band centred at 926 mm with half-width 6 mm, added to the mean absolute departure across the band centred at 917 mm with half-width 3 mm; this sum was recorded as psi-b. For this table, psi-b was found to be 0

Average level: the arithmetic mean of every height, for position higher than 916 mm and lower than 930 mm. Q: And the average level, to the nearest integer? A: 60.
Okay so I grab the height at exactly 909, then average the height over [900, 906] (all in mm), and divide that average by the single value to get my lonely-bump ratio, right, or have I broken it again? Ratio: 1.10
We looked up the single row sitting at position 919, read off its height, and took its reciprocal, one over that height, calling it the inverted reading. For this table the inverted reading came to 0.0154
